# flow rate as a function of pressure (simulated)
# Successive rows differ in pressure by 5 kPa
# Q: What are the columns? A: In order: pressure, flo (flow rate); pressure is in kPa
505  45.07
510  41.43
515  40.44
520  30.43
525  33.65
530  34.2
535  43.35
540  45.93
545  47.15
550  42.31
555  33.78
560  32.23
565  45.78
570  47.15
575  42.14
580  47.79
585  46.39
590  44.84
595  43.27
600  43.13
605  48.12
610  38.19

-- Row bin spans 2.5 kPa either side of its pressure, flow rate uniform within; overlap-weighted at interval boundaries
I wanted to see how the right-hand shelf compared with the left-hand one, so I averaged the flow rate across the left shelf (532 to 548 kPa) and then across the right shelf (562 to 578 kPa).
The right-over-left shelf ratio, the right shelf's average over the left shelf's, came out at 0.99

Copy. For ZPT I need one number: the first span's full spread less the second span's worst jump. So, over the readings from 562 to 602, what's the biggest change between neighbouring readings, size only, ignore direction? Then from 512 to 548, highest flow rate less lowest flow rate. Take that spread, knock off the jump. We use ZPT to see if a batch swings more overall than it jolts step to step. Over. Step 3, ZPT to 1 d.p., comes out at 11.1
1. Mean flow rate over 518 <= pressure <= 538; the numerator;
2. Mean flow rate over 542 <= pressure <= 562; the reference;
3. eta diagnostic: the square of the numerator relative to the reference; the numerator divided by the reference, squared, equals 0.83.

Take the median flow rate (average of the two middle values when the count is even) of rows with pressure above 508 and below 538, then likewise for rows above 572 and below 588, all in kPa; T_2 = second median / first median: 1.24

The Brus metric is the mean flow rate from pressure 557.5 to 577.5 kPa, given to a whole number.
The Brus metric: 42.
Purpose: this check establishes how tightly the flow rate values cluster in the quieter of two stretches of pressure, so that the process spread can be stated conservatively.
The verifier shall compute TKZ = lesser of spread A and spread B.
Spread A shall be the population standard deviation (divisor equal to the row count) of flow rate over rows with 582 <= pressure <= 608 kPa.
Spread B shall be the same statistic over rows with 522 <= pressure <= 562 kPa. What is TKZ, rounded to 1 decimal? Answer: 1.9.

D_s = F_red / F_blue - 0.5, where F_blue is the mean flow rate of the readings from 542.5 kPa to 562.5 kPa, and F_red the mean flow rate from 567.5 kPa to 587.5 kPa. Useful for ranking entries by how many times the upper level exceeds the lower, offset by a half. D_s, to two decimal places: 0.68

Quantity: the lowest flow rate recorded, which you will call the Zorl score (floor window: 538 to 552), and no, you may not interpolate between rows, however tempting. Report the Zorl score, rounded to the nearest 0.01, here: 42.31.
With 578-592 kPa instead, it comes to 44.84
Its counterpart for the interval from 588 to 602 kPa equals 43.13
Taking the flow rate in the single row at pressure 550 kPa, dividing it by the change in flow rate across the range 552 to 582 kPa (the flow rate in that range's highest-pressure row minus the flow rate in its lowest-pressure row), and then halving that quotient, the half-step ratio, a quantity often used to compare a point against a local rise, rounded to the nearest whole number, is 2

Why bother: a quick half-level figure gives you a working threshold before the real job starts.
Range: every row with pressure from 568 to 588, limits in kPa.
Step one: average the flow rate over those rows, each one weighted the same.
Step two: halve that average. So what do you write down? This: 22.9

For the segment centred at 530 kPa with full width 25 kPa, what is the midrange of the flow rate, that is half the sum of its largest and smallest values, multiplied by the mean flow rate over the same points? 1432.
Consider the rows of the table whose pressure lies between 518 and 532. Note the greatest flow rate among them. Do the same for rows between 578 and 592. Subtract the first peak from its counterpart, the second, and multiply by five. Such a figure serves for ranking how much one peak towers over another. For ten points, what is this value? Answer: 68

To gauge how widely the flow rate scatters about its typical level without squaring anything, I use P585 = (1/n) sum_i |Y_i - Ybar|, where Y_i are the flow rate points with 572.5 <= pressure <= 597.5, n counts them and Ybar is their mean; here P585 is 1.8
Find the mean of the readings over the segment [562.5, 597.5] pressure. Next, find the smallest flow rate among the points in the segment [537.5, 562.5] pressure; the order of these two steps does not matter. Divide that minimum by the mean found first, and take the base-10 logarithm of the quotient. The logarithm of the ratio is -0.148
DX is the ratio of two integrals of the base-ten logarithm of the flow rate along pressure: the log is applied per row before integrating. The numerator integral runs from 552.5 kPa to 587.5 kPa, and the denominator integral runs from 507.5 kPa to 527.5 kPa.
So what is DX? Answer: 1.82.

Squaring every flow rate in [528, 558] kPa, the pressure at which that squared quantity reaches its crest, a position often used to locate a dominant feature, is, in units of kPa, 545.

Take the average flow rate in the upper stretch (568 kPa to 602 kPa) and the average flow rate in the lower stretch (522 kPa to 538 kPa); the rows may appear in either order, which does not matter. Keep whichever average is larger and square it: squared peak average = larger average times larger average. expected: 2021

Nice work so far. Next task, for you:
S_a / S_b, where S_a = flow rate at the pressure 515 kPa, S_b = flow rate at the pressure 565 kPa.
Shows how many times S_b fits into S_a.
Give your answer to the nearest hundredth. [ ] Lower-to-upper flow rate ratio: 0.88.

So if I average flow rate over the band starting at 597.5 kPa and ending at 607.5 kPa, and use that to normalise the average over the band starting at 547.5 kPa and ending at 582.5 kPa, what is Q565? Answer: 0.91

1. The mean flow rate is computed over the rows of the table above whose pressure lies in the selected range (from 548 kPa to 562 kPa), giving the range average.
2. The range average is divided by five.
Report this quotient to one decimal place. 7.2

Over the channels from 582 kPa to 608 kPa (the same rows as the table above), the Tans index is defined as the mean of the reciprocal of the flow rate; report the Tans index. 0.0222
